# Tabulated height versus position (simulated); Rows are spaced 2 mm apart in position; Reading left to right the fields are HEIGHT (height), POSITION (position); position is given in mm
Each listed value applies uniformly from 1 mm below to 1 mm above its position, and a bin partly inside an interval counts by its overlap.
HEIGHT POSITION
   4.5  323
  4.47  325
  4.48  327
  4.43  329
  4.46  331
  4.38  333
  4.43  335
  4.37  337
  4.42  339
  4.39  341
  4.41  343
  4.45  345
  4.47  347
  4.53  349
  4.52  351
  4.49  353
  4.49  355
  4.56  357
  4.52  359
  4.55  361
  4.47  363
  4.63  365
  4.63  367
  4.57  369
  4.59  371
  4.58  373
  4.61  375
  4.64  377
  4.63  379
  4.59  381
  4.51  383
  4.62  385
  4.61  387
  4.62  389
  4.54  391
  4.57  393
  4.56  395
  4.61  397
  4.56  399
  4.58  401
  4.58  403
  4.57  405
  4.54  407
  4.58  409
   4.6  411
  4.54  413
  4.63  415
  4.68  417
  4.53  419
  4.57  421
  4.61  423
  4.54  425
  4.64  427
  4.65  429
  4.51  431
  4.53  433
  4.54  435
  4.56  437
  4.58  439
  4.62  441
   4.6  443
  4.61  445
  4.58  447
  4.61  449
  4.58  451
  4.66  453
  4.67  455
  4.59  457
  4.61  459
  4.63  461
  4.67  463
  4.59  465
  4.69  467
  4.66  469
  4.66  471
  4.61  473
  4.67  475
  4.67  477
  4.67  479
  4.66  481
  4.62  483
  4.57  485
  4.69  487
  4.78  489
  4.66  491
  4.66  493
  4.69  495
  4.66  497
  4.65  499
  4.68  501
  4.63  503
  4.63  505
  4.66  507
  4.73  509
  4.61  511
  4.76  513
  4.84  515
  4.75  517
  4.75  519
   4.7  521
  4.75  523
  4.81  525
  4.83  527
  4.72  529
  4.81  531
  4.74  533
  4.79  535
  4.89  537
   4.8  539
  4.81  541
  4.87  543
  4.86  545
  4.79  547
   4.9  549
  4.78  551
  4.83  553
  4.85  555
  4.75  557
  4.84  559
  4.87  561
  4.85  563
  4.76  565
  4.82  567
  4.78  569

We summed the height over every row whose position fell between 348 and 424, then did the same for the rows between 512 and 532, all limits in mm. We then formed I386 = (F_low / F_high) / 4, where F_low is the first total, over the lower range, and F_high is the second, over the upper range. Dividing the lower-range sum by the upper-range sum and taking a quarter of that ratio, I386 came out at 0.91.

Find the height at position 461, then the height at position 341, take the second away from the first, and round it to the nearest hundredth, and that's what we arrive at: 0.24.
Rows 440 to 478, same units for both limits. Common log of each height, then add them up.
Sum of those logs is 12.65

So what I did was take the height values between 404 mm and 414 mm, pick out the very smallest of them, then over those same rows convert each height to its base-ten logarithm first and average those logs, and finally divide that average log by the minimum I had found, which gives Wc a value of 0.1453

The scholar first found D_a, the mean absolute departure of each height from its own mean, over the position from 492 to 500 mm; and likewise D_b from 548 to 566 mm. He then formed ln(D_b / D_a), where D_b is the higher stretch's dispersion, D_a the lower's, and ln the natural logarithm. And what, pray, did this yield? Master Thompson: 1.2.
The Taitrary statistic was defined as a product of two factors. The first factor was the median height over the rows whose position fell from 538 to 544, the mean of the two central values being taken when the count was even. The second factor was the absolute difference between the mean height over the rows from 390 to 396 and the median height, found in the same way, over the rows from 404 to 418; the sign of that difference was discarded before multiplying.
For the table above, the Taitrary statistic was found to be 0.11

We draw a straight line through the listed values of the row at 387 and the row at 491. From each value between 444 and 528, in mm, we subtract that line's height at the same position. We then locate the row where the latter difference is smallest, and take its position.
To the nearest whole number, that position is 485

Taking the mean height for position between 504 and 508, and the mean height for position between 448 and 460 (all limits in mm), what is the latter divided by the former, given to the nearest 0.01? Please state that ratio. 0.99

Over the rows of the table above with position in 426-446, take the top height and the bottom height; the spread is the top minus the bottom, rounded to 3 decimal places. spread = 0.140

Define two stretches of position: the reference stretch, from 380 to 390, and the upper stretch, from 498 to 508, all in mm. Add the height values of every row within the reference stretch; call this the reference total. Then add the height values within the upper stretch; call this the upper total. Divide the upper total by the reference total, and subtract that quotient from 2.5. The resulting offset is 1.487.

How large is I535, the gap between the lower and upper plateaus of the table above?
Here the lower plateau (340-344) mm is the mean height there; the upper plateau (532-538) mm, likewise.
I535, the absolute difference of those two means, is 0.41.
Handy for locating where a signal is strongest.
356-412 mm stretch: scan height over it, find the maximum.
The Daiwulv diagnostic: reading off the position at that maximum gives 377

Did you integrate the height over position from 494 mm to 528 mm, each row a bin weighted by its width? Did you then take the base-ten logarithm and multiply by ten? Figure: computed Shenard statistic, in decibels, 22.0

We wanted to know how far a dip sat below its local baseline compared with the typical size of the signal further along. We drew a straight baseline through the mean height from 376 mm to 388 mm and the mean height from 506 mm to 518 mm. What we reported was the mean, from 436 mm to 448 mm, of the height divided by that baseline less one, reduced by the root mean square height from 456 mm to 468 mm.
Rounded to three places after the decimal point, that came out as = -4.644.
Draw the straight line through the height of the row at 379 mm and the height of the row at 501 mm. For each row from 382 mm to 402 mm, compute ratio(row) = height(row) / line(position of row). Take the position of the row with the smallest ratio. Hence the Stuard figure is 383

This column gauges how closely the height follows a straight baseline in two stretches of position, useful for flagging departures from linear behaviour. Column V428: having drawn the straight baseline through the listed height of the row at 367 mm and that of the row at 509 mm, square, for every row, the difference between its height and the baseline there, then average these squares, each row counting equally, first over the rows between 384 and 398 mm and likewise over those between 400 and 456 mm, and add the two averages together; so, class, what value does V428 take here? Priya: 0.013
